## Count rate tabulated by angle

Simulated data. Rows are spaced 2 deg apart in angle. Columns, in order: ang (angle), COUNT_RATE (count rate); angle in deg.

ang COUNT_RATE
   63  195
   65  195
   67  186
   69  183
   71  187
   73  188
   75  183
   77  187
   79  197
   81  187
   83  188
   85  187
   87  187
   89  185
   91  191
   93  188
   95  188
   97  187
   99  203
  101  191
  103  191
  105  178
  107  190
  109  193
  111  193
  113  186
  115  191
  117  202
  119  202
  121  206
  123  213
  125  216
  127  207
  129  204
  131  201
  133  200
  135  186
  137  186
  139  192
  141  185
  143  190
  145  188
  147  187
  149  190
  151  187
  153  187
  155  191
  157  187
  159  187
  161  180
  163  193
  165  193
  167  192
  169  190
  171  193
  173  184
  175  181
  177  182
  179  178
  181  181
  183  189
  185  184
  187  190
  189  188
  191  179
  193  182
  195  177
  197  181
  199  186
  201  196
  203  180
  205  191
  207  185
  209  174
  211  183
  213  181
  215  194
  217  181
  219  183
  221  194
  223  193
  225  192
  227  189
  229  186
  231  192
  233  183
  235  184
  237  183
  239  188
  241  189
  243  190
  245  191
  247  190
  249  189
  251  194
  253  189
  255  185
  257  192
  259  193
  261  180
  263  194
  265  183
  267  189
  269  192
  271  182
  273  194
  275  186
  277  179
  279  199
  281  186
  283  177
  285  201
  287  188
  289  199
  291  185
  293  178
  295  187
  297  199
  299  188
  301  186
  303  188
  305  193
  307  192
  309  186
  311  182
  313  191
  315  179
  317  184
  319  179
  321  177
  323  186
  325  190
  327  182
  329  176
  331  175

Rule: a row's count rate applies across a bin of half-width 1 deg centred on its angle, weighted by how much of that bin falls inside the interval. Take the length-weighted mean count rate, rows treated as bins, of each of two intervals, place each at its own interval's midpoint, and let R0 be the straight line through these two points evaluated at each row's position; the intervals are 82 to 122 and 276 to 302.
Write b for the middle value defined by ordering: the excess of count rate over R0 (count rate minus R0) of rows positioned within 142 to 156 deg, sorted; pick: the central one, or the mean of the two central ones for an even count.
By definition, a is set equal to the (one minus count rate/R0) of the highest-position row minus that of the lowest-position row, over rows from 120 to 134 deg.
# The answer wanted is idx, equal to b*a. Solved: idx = -0.08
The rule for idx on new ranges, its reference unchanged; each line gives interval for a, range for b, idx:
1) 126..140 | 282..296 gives -0.12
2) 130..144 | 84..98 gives -0.25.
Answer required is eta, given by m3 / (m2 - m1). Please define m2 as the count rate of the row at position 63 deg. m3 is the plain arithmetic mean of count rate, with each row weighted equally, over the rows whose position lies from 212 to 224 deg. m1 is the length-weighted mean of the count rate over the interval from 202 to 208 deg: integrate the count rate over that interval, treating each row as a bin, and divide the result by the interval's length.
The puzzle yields 19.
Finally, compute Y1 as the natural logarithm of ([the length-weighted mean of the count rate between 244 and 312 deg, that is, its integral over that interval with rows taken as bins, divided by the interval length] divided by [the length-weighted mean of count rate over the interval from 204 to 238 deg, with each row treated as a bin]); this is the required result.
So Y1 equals 0.013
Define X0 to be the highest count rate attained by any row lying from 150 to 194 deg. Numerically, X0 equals 193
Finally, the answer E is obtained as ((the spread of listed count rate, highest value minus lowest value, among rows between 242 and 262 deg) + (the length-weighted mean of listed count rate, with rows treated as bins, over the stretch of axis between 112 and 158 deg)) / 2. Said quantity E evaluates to 104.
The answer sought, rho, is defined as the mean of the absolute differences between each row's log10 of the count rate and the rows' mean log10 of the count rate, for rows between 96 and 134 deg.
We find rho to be 0.018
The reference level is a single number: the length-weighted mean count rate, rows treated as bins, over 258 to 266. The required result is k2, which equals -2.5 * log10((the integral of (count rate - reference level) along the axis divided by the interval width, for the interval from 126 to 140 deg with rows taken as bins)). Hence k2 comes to -2.4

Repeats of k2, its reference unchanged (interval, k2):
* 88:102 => -1.2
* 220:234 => -0.9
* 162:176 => -0.7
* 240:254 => -1.1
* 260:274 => 1.7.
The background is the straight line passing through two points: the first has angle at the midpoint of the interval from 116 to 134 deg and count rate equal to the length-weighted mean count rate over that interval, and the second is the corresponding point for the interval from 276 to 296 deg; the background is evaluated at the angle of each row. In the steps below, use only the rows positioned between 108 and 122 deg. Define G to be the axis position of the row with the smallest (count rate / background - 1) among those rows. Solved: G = 113 deg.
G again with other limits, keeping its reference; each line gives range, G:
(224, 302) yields 283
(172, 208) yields 179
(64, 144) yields 105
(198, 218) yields 209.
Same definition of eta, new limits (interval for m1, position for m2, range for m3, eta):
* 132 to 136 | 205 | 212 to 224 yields -94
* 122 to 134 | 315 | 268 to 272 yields -7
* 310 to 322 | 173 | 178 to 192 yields 92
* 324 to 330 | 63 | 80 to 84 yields 15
